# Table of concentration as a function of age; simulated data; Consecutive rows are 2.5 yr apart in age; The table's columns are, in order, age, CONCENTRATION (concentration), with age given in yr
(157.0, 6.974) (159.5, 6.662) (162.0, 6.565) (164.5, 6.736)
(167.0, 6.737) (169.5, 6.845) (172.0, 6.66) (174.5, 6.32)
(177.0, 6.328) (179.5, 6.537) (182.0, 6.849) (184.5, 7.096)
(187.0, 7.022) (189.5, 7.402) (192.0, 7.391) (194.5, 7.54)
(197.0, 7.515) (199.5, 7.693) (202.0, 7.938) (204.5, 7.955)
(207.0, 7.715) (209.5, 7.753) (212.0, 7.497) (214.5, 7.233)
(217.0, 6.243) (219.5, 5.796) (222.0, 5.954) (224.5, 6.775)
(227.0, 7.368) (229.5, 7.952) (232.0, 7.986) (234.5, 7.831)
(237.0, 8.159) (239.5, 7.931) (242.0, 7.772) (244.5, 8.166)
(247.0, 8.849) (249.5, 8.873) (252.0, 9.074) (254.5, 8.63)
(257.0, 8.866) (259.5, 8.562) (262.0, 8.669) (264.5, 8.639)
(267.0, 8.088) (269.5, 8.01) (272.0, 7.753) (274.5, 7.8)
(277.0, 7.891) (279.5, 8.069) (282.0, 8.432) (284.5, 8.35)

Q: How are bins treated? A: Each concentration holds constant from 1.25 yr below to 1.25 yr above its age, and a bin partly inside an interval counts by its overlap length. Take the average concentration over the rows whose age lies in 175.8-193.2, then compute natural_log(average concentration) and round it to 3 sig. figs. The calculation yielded 1.94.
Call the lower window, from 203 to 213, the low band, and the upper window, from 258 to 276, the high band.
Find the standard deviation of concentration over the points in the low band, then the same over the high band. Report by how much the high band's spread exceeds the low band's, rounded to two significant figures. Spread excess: 0.21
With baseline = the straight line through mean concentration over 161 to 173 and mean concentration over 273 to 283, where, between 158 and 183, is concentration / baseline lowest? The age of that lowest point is 177.0 yr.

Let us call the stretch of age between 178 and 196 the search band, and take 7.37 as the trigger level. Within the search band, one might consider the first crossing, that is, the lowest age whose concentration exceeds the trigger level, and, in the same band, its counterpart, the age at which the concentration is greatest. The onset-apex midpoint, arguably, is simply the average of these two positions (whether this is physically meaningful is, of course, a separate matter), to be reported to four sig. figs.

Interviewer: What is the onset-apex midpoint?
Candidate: 192.0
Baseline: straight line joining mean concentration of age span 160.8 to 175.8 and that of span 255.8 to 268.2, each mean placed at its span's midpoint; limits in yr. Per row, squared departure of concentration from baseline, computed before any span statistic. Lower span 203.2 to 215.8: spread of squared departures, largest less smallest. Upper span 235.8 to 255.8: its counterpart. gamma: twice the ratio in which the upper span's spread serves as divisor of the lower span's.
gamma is 1.3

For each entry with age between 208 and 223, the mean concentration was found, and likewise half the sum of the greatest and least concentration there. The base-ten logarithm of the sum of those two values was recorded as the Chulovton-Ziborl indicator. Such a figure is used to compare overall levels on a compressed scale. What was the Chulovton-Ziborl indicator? 1.13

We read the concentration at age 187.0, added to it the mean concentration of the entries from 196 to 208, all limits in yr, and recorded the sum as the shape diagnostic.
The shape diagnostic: 14.8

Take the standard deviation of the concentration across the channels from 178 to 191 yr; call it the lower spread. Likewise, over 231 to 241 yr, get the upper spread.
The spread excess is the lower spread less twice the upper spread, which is 0.0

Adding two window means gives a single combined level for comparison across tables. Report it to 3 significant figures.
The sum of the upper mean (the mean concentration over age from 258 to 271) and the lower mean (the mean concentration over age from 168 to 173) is 15.1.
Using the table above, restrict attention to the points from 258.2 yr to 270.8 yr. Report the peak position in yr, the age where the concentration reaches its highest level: 262.0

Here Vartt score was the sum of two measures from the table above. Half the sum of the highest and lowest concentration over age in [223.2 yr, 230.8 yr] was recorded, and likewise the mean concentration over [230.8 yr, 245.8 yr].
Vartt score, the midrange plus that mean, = 15.3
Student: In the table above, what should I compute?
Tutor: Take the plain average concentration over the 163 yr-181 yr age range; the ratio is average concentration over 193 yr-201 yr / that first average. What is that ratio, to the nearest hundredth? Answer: 1.15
